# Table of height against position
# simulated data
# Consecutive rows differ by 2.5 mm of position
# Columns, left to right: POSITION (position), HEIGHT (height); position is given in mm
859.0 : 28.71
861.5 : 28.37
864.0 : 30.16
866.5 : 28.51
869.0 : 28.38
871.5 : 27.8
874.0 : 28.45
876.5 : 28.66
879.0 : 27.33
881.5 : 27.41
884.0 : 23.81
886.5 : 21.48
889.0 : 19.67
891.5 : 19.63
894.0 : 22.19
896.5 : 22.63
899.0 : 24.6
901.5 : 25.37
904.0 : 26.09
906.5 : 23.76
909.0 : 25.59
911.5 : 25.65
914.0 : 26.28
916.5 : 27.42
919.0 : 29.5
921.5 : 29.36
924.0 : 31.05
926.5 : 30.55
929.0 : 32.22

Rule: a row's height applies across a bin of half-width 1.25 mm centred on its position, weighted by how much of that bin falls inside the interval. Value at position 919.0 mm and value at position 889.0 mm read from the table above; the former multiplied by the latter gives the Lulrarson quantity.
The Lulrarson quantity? 580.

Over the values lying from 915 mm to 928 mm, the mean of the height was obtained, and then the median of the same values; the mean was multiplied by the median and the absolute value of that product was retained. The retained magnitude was 872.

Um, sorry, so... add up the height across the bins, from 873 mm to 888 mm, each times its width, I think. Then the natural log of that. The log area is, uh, 5.97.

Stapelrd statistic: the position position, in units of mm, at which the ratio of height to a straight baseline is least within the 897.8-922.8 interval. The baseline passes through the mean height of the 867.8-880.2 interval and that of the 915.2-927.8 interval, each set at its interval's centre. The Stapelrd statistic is 906.5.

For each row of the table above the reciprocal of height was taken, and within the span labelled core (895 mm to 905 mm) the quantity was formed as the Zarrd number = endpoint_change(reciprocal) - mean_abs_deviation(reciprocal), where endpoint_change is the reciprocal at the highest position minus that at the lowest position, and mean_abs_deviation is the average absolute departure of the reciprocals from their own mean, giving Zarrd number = -0.008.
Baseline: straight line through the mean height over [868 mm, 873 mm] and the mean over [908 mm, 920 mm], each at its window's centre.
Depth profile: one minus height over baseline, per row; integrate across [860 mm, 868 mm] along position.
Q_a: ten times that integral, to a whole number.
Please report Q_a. -2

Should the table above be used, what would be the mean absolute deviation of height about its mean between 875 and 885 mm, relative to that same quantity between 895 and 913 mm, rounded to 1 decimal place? 1.5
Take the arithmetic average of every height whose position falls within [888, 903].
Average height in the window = 22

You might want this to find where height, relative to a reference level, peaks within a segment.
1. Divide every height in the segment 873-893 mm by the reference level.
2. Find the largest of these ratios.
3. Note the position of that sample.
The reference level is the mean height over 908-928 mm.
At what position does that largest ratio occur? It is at 876.5 mm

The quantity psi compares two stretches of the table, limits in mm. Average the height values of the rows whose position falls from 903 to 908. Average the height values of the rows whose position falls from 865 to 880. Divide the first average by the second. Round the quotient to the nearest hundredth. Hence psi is 0.88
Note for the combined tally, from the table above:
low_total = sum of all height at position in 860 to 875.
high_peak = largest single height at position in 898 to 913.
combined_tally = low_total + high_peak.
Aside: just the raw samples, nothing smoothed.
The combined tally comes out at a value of 198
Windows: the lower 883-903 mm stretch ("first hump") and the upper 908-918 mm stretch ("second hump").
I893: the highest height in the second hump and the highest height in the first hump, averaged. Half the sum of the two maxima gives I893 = 26.4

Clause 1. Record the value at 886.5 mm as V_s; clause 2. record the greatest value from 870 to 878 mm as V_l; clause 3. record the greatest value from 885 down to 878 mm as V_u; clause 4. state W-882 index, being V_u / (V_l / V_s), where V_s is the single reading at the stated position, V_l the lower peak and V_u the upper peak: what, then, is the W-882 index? 21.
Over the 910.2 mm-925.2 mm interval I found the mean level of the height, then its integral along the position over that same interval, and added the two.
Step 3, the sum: 451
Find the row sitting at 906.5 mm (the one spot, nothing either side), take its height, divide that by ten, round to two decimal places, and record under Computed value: 2.38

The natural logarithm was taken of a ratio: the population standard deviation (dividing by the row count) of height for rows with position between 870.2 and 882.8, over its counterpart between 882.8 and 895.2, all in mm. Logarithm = -1.1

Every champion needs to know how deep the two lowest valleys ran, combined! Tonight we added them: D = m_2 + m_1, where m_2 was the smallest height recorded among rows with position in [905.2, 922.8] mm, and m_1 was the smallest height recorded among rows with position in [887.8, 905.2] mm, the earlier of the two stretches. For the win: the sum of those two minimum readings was 43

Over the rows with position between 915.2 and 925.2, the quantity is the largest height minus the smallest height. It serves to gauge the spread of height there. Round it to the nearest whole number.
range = 4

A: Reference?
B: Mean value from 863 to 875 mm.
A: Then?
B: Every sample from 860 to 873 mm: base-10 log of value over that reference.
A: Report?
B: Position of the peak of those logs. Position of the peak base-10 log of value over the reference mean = 864.0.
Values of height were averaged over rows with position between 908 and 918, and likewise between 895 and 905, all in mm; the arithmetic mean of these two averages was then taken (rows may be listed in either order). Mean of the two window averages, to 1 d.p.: 25.5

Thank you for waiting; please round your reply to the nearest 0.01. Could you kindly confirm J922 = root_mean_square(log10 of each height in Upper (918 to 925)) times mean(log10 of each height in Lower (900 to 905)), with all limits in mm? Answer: 2.08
